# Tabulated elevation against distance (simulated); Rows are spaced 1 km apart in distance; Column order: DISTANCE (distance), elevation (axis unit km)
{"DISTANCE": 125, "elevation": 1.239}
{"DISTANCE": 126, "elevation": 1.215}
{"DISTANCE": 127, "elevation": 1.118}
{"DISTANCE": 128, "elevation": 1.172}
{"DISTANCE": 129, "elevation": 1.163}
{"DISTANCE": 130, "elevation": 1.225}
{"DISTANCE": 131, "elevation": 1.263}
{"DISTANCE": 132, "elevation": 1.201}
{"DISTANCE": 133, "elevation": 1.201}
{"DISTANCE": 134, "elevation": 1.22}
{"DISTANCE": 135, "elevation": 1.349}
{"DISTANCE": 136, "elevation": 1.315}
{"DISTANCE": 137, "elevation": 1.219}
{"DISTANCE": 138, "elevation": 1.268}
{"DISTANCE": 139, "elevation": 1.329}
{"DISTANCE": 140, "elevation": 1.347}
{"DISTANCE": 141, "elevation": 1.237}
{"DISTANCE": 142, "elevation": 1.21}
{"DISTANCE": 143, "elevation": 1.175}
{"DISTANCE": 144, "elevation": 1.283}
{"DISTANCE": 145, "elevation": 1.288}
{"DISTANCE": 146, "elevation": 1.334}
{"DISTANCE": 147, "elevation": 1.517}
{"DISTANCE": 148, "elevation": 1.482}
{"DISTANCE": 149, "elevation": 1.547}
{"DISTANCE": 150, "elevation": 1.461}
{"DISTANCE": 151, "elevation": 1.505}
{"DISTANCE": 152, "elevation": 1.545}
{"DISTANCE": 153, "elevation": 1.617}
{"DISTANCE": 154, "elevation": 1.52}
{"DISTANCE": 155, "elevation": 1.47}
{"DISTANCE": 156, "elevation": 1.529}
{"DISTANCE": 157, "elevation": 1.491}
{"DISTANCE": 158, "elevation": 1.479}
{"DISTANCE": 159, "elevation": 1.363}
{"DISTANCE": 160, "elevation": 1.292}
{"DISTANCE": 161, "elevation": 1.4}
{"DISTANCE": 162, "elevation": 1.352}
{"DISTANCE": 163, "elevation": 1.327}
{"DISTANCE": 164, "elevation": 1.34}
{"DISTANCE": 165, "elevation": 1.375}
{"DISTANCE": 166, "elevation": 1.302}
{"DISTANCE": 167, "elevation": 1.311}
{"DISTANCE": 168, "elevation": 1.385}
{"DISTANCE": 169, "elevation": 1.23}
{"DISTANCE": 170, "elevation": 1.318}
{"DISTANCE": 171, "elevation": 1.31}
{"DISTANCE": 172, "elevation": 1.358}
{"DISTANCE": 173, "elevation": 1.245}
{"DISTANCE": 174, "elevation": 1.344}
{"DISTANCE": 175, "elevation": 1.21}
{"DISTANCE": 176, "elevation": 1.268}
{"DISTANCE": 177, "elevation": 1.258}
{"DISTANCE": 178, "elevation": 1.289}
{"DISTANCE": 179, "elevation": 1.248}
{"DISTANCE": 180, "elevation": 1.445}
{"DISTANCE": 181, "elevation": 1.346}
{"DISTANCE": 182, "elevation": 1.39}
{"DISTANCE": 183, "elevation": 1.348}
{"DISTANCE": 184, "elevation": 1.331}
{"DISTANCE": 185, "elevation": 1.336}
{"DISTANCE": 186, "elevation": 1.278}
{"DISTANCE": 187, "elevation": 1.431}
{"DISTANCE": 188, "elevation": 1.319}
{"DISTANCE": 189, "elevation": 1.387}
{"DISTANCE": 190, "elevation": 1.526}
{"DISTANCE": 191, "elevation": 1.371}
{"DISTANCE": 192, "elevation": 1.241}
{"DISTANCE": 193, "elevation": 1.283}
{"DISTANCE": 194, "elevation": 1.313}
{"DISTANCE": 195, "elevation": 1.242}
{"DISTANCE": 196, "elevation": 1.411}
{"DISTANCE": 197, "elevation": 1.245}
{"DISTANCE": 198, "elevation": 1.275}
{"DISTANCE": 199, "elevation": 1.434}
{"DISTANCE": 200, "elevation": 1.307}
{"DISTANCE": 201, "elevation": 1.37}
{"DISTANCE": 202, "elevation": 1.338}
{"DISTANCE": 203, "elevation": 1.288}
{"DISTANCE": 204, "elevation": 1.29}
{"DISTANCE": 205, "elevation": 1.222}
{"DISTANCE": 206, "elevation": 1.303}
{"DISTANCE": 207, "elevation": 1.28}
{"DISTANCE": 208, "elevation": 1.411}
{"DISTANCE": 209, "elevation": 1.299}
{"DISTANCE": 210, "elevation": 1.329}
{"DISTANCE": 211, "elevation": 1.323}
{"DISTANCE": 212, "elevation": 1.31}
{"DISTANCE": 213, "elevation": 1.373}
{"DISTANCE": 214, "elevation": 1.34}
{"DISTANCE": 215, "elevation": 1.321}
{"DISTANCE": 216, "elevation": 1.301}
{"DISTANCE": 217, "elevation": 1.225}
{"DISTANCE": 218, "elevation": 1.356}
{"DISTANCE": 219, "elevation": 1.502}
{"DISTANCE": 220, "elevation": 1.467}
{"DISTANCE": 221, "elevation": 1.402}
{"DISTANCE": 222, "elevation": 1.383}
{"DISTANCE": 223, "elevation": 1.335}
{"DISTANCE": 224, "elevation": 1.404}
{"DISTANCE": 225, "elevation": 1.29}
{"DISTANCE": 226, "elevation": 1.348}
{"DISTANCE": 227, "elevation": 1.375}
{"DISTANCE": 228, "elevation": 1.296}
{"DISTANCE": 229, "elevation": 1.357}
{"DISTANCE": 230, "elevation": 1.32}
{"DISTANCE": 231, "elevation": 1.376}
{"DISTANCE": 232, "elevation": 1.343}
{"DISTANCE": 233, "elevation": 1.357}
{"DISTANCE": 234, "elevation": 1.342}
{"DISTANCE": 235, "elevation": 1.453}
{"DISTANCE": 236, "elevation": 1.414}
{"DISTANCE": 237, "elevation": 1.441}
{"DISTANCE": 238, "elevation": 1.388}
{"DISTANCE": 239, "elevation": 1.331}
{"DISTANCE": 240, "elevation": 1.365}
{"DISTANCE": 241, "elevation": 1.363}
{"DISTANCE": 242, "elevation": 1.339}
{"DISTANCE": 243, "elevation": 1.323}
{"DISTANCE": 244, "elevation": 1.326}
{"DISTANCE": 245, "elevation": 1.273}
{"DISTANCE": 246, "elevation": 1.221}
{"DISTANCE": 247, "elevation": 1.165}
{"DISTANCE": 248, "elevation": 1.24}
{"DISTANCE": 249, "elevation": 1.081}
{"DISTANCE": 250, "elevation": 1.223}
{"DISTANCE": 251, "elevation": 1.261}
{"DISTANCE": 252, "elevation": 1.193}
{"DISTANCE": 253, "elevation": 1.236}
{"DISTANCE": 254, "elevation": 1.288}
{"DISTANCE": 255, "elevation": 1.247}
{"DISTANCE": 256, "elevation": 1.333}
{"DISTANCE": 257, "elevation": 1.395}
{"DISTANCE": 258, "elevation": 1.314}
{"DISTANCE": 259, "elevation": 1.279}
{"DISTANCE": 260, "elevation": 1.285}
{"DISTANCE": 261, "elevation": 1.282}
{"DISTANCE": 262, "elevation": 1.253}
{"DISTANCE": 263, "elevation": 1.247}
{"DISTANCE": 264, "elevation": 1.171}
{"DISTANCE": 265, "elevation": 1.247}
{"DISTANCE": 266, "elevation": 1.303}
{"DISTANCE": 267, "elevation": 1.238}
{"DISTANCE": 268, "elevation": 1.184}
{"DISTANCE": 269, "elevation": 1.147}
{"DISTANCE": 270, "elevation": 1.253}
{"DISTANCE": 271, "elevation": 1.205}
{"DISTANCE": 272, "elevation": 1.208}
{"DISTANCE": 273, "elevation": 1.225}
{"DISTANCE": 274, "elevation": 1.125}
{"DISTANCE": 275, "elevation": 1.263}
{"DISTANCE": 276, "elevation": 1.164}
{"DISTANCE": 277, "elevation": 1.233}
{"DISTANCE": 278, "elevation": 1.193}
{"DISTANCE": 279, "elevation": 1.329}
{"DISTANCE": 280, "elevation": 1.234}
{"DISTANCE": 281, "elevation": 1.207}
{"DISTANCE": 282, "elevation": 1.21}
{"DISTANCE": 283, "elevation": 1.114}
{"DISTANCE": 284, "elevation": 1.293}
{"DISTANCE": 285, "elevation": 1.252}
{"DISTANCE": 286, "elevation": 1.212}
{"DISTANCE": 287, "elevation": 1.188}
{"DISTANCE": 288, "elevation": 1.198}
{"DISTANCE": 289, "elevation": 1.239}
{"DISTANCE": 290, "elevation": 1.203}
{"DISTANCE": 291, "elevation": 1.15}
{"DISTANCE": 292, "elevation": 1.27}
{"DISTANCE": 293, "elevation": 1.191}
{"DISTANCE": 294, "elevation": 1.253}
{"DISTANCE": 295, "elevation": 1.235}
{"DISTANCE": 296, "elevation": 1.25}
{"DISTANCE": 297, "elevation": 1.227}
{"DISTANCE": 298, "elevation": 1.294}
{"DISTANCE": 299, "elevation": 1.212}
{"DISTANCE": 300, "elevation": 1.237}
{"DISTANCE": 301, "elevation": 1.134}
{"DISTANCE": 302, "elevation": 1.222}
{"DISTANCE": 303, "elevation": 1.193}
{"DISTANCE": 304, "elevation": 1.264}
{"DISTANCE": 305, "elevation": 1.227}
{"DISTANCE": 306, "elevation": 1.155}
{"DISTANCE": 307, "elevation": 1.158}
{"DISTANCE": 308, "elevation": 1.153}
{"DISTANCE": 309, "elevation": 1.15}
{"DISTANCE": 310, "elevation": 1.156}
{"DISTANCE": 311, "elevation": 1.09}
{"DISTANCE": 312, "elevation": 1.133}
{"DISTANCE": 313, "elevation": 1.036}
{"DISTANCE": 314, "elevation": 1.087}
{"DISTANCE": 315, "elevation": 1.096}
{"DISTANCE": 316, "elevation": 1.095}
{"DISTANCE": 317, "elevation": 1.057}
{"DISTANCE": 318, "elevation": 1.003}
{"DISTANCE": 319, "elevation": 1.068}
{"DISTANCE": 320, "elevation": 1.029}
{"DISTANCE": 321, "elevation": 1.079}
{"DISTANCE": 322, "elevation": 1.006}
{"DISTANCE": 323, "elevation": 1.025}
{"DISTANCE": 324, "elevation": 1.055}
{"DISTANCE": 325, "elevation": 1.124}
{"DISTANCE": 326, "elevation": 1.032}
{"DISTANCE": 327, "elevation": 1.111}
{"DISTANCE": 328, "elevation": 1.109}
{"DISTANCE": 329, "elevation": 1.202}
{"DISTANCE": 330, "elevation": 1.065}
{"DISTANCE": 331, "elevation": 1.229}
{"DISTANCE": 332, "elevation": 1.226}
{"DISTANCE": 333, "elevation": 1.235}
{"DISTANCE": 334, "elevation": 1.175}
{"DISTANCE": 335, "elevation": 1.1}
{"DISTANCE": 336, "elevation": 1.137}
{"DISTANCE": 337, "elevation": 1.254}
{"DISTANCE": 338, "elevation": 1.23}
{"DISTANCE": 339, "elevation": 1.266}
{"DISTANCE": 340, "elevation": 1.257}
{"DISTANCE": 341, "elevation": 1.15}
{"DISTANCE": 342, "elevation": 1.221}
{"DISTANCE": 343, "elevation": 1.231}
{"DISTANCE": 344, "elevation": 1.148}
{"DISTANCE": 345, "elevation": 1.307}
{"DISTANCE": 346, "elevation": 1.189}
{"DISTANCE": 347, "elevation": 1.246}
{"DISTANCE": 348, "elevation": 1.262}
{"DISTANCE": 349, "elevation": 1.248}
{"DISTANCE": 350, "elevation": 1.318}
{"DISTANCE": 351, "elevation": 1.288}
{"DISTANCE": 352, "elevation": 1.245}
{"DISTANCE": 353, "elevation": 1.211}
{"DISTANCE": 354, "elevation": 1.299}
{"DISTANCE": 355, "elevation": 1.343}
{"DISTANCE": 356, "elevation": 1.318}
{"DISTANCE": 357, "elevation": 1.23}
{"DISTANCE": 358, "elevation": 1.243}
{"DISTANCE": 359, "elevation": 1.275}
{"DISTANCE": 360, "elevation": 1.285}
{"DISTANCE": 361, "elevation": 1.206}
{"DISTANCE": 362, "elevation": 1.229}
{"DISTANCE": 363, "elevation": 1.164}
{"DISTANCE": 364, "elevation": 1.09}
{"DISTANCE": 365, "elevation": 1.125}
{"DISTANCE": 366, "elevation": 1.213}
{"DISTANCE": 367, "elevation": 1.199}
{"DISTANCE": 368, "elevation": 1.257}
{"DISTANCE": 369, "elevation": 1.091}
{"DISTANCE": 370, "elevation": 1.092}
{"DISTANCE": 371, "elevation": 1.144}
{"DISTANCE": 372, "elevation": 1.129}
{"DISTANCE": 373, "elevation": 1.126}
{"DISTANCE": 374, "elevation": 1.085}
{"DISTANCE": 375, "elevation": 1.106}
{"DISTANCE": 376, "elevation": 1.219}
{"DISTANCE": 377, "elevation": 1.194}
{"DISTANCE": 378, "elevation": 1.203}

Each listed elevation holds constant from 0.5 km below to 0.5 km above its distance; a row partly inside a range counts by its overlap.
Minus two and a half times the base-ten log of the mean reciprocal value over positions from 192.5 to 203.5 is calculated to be 0.298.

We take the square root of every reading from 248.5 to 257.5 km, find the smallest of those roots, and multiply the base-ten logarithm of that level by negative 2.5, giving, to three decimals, -0.042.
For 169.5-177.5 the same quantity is -0.103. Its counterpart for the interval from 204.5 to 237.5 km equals -0.109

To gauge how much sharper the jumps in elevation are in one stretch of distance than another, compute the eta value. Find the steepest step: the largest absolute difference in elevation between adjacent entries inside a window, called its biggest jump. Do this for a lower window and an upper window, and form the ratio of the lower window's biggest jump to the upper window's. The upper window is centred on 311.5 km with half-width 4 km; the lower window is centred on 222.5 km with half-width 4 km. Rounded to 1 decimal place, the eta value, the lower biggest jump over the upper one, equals 1.2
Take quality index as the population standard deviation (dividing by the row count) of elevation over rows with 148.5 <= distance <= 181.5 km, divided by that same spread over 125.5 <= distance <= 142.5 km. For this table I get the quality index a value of 1.66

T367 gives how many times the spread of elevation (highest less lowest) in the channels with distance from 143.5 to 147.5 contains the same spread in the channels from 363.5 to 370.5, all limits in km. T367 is 1.4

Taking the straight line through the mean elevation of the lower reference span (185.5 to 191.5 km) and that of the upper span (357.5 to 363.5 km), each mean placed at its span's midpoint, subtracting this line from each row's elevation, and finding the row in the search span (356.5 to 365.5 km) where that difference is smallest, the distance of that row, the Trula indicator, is 364 km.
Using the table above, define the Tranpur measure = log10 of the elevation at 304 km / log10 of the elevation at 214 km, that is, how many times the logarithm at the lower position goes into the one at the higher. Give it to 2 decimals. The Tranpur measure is 0.80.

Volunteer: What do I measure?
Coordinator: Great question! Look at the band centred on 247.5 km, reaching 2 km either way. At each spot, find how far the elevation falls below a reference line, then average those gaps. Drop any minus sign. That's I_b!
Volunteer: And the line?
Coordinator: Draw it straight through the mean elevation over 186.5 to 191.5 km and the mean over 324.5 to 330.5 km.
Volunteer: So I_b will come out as 0.10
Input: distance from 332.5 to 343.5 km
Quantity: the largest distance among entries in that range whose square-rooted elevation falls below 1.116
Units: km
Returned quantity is 343 km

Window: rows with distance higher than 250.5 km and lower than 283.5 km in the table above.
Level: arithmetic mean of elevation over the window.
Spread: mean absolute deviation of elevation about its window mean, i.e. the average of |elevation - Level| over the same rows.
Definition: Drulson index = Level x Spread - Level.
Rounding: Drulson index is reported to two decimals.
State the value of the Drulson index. -1.18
